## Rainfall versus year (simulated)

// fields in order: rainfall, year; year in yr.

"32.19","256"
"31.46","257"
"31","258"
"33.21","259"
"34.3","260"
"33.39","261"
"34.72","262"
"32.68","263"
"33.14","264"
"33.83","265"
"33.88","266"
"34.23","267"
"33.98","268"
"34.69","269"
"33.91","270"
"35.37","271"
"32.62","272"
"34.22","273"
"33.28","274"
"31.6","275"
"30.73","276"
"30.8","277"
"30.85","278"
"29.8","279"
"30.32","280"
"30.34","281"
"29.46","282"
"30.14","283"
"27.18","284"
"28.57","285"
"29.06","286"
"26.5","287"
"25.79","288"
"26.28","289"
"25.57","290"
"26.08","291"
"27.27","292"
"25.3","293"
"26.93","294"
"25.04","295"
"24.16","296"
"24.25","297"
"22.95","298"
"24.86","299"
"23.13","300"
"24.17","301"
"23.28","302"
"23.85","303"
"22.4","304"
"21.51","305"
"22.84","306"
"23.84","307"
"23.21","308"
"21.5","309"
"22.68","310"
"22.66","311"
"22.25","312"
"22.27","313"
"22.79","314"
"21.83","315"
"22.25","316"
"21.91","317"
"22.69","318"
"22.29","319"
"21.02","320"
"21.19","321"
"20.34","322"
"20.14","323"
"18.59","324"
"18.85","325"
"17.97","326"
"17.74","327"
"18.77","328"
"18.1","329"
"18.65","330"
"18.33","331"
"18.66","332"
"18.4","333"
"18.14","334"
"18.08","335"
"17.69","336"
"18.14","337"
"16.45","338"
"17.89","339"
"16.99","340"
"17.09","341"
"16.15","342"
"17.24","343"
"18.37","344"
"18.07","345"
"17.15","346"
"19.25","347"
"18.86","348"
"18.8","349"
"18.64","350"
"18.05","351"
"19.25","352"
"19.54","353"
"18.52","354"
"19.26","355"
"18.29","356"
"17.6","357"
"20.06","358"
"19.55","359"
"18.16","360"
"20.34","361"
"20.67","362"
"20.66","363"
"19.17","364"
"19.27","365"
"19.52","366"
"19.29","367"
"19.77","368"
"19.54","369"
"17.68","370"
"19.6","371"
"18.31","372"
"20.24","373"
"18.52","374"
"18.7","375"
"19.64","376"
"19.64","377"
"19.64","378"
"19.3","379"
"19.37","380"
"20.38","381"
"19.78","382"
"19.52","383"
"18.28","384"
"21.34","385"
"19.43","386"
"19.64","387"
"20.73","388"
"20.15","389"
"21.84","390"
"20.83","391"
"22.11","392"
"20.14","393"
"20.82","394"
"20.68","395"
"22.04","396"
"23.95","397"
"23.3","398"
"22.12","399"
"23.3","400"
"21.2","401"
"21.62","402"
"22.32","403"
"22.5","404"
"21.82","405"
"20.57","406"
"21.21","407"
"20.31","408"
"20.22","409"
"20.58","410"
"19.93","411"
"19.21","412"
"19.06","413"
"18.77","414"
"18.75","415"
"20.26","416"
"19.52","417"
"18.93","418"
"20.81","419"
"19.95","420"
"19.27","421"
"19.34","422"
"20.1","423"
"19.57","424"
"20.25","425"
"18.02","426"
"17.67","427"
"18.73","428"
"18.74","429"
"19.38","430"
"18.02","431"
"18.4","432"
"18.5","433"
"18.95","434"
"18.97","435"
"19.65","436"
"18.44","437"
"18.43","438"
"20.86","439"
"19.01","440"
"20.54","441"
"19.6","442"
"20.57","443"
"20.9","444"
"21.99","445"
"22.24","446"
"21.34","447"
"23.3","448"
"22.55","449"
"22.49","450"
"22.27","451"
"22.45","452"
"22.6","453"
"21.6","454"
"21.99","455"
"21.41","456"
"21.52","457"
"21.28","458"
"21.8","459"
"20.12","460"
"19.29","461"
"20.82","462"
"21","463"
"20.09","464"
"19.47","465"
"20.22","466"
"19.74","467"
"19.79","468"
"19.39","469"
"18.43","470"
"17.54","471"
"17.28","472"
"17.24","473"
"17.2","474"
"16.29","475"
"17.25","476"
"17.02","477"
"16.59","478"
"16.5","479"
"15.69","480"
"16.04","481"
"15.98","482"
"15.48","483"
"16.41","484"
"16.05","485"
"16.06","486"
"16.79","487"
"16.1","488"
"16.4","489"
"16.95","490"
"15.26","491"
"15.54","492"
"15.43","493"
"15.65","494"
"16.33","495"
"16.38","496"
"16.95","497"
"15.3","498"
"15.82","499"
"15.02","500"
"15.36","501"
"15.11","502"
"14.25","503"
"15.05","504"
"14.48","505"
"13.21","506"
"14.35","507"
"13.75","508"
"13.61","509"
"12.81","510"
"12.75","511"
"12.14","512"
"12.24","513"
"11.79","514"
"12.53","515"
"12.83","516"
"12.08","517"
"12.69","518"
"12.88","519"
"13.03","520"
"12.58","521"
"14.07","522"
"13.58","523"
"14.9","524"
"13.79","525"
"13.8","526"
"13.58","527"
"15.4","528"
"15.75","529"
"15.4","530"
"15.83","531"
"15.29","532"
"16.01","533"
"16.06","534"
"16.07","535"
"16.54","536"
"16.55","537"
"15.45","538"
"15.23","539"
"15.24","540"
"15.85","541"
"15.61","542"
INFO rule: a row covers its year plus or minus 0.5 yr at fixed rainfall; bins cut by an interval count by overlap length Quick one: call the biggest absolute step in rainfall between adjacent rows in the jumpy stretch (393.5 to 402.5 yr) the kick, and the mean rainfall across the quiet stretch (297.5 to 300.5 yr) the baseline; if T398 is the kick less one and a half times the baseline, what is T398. -33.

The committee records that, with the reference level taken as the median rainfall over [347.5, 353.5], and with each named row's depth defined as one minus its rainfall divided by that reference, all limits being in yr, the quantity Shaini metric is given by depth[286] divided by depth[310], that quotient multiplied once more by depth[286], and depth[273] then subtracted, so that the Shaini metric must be -0.63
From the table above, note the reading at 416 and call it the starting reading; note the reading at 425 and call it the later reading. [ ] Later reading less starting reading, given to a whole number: 0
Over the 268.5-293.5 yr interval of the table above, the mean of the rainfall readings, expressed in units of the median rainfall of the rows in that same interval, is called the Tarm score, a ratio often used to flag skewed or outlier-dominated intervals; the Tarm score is 0.99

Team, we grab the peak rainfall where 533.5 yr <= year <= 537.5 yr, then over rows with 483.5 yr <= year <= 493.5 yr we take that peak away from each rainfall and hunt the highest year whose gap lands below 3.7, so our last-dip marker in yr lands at 493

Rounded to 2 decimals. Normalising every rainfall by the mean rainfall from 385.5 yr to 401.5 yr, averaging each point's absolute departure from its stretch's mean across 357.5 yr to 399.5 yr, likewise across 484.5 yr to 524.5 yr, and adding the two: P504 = 0.11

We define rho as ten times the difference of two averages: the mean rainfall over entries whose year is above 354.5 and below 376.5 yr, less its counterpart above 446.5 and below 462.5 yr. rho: -24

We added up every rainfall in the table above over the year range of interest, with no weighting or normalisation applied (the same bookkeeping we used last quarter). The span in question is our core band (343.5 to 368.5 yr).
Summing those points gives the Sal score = 476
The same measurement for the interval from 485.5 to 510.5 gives 382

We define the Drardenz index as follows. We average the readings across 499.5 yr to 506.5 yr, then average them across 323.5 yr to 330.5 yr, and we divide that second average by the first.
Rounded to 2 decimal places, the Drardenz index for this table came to 1.26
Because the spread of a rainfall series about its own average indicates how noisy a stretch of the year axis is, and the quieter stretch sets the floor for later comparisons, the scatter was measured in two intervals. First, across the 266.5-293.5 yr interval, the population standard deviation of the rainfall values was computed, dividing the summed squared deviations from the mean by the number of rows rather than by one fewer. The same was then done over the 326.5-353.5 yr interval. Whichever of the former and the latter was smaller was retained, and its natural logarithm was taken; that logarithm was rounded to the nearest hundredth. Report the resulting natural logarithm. -0.20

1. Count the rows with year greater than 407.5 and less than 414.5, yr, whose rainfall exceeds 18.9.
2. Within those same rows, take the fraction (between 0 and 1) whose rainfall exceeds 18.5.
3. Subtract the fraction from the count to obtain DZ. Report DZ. 5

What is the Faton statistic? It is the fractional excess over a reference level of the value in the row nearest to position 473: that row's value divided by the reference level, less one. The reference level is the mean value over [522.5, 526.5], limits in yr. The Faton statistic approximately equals 0.23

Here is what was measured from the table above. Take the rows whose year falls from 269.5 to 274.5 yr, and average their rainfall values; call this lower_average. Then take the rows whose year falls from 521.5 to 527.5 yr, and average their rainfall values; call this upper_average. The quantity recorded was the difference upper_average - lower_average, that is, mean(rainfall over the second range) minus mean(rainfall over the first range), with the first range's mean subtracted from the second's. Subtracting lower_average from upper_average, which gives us -20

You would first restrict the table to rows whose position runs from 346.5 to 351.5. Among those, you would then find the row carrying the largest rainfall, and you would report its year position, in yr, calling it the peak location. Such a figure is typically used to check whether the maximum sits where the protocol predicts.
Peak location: 347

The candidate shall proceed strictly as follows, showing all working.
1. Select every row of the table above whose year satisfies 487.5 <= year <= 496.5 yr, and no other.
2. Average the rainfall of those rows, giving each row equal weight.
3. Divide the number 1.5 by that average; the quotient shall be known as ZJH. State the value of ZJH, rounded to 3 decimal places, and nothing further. 0.094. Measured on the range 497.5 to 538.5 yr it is 0.105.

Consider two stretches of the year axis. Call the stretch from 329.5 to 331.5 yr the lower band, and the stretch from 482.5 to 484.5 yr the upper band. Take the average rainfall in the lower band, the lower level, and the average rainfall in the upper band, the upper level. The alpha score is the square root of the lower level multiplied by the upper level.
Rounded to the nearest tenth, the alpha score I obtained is 17.2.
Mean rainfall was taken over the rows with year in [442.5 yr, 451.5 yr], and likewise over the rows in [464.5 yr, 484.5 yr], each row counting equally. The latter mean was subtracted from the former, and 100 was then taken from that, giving -96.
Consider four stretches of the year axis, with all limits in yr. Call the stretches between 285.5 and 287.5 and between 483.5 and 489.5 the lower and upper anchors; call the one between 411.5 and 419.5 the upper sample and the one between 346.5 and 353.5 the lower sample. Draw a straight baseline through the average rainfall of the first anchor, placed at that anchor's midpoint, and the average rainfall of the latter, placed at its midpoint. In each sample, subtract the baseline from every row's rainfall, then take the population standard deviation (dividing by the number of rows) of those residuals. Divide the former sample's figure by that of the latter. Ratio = 1.61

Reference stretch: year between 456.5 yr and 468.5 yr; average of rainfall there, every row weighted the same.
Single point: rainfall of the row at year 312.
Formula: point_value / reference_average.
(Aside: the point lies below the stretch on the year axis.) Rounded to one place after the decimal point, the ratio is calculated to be 1.1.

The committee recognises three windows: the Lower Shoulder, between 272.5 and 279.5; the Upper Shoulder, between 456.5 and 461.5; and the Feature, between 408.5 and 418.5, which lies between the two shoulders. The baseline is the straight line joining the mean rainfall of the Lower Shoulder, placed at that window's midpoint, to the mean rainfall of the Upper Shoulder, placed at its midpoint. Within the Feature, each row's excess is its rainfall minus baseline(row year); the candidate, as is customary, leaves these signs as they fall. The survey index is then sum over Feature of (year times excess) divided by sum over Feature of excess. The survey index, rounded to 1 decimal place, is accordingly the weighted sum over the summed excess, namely 413.6 yr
